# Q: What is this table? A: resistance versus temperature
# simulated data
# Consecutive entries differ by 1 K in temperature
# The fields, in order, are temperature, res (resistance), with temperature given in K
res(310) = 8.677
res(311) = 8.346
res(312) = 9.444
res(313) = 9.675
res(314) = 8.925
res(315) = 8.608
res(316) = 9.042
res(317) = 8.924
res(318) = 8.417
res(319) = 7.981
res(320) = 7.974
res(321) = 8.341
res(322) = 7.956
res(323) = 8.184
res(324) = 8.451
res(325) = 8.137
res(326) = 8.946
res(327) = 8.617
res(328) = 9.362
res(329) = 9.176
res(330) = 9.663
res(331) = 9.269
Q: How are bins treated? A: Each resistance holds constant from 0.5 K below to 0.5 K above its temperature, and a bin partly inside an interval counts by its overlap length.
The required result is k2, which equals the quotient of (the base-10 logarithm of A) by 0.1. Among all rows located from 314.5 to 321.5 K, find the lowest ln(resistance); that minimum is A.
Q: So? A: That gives 3.17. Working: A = 2.08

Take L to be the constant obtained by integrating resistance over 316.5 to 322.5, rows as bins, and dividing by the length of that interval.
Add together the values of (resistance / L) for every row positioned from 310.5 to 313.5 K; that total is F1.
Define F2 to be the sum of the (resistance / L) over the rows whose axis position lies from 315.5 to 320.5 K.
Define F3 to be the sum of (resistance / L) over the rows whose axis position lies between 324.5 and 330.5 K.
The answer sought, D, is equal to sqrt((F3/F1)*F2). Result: 3.2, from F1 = 3.3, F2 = 5.1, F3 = 6.5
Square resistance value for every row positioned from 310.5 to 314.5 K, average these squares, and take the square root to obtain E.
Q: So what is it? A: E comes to 9.11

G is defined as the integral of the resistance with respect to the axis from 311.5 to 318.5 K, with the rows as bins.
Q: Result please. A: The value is 63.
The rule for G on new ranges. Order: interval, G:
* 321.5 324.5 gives 25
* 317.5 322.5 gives 41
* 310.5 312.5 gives 18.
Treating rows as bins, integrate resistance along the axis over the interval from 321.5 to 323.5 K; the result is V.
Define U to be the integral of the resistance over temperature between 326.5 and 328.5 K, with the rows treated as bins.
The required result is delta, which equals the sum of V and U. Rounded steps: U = 18.0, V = 16.1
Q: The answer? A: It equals 34.1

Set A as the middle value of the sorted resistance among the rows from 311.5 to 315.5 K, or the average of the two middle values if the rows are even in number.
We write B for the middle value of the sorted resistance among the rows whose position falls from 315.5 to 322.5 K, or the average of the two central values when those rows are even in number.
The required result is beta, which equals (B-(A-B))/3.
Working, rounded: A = 9.18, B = 8.34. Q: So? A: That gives 2.50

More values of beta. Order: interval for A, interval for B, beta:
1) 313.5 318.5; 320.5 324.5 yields 2.53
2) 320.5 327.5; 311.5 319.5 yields 3.17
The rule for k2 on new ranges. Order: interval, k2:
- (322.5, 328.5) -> 3.21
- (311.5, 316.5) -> 3.33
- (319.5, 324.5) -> 3.17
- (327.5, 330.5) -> 3.46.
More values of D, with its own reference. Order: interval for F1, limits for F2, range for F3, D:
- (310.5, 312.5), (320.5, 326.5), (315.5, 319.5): 3.4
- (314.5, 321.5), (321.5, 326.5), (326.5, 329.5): 1.5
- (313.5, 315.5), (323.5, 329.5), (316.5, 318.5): 2.5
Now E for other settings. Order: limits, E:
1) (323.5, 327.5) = 8.54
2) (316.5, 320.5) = 8.33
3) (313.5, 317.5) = 8.88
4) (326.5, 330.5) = 9.21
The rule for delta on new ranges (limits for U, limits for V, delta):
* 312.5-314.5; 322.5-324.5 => 35.2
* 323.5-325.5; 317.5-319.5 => 33.0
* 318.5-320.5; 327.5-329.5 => 34.5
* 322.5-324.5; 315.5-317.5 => 34.6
